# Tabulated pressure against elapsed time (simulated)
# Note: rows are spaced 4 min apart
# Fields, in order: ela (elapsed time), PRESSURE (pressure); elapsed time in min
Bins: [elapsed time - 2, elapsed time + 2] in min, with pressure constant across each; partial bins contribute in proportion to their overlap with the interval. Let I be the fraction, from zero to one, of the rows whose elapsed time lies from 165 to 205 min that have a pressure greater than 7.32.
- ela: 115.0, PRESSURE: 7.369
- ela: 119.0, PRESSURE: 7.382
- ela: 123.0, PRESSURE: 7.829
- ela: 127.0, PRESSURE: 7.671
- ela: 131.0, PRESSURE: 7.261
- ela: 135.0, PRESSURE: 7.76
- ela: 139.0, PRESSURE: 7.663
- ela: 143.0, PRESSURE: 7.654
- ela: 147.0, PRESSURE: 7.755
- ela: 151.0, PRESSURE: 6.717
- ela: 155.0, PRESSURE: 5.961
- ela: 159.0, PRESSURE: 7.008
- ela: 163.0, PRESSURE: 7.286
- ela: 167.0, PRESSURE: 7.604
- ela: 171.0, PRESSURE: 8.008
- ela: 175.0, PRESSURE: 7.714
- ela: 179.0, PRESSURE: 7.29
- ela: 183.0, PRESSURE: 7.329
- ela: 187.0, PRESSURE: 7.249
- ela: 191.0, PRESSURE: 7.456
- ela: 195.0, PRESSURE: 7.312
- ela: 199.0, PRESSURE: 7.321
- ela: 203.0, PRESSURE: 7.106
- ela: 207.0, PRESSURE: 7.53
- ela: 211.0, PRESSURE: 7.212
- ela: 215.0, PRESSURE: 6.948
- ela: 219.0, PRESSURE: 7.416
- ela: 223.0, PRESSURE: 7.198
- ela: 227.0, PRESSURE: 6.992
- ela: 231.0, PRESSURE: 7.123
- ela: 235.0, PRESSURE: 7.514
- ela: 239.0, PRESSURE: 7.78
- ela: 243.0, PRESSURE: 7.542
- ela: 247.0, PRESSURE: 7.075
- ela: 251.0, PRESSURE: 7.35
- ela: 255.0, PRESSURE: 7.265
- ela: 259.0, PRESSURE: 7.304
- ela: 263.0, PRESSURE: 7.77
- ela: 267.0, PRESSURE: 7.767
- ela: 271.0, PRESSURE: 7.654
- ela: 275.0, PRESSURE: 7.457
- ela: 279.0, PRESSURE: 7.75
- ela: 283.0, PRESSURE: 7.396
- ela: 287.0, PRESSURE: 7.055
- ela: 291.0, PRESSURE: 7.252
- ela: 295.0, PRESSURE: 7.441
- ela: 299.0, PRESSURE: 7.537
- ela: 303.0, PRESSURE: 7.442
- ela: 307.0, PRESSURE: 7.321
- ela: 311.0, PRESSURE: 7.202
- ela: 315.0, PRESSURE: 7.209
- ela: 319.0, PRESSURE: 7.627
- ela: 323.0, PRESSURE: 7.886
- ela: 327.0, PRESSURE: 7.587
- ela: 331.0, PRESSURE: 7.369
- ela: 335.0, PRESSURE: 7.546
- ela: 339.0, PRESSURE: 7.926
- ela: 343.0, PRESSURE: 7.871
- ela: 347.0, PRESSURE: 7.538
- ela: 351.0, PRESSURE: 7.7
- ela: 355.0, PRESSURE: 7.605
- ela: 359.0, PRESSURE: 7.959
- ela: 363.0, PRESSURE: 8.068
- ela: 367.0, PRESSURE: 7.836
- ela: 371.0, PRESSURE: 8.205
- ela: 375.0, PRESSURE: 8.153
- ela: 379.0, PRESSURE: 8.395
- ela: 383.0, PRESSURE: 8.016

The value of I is 0.60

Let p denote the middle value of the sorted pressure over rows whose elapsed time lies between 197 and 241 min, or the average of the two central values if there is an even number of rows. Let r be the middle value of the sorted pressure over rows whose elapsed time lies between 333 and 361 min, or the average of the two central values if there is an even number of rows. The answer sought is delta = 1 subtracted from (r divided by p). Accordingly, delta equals 0.07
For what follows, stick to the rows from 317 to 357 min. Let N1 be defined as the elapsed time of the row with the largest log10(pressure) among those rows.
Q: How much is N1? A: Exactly 339.0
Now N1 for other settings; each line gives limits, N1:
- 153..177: 171.0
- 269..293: 279.0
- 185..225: 207.0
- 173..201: 175.0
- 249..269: 263.0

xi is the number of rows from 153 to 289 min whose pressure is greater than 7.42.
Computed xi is 13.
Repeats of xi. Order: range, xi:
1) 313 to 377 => 14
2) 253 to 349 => 15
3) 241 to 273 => 4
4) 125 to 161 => 5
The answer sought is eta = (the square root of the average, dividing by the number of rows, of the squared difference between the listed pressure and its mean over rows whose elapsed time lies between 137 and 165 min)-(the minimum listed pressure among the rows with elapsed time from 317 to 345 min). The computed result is -6.77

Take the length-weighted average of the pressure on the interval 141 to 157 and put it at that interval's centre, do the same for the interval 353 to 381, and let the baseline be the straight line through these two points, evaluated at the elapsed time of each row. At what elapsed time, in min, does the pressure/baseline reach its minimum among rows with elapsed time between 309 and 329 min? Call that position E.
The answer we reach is 315.0 min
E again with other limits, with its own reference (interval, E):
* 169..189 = 187.0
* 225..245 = 227.0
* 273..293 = 287.0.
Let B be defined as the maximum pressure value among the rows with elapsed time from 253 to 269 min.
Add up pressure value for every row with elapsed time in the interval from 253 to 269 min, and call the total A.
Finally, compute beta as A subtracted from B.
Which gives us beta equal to -22.3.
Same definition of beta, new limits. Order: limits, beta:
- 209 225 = -21.4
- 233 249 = -22.1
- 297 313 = -22.0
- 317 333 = -22.6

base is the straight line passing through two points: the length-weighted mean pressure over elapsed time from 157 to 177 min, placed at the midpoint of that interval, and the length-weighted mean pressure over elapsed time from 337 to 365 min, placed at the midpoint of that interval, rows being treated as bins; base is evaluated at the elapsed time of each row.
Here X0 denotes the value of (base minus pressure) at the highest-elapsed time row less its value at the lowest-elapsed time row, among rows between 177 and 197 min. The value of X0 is 0.00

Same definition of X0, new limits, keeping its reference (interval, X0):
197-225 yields 0.16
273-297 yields 0.05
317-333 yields 0.28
